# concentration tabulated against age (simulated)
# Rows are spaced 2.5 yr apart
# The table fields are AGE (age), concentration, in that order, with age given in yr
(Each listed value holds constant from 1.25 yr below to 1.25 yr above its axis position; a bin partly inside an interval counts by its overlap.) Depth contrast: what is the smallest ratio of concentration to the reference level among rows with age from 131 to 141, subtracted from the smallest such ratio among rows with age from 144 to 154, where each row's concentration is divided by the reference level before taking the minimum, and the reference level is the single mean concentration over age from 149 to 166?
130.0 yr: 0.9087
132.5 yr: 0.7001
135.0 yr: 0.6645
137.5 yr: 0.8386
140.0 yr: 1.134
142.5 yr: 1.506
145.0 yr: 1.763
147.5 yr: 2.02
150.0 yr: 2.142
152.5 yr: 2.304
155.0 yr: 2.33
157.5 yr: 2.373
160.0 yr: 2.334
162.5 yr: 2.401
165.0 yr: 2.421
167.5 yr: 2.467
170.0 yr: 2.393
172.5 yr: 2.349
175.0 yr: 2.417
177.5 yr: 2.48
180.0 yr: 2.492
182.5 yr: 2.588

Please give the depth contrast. 0.5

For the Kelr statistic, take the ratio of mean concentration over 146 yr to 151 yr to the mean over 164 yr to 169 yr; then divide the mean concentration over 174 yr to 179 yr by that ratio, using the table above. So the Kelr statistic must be 2.9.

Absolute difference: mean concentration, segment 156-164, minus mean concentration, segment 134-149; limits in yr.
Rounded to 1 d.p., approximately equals 1.0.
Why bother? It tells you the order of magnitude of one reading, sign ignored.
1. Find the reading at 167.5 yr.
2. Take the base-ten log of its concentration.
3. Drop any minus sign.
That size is 0.39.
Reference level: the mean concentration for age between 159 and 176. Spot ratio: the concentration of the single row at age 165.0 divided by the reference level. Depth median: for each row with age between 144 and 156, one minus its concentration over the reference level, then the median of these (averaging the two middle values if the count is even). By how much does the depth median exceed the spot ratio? -0.90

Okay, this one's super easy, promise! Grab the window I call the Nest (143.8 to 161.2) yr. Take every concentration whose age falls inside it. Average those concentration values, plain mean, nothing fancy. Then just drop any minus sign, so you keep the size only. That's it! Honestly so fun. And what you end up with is 2.2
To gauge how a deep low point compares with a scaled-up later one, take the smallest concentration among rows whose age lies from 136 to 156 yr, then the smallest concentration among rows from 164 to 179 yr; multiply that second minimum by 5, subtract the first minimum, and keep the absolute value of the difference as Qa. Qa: 10.9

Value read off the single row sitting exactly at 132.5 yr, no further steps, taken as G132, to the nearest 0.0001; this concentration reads 0.7001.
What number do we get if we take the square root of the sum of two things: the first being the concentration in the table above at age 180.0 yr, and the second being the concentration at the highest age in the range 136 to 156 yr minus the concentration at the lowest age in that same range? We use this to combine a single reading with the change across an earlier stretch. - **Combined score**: 2.0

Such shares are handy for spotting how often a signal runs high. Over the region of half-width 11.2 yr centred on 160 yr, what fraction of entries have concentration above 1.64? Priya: 1.00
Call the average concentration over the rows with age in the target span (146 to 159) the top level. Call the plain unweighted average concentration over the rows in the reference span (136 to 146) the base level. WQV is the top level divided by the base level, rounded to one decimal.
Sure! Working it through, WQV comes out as 1.7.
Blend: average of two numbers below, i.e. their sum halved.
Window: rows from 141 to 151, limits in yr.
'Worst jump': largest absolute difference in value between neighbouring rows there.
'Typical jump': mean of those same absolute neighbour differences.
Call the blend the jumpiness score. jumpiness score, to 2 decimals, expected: 0.23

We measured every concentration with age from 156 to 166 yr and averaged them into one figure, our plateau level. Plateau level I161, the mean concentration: 2.38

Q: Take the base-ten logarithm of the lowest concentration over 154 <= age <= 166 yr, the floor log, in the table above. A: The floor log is 0.37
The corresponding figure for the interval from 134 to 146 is -0.18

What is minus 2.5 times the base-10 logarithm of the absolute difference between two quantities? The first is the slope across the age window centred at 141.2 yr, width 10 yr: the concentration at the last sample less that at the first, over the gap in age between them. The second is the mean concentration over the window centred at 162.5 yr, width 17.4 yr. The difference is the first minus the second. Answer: -0.888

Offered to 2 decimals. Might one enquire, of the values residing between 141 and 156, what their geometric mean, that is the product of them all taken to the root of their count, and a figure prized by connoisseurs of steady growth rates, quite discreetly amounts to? 1.99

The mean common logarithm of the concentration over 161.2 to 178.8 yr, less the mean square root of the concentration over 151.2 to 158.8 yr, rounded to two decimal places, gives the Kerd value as -1.14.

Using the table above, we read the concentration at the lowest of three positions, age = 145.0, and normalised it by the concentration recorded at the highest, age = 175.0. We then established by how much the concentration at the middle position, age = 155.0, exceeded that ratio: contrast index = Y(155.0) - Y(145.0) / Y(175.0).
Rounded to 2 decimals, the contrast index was 1.60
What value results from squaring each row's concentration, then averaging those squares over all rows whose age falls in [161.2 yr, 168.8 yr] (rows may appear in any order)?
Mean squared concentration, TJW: 5.9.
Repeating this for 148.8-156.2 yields 5.1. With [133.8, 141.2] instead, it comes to 0.8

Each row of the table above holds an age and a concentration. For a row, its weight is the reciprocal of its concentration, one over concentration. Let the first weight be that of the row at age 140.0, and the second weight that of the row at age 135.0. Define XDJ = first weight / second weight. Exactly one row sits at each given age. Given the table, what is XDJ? 0.6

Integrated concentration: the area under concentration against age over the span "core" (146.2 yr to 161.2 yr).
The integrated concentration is 34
